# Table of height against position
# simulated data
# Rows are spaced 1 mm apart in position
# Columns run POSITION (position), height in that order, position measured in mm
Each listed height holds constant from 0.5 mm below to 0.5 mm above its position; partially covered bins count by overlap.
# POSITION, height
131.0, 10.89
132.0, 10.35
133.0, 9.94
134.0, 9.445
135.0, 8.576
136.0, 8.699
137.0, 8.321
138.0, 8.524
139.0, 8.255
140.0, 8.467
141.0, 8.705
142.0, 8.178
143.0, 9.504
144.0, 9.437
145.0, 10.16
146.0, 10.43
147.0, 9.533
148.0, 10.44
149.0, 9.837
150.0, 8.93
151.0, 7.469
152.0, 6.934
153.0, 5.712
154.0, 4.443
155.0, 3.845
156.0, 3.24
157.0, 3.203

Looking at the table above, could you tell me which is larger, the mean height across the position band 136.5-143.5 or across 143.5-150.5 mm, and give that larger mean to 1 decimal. 9.8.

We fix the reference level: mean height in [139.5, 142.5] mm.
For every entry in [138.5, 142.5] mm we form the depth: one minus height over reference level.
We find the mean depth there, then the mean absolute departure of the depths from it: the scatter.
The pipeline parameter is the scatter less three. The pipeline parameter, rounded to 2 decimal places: -2.98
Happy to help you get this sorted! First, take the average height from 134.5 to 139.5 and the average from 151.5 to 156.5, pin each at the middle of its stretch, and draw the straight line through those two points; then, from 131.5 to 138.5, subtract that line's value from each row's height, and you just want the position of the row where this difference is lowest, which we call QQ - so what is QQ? 135.0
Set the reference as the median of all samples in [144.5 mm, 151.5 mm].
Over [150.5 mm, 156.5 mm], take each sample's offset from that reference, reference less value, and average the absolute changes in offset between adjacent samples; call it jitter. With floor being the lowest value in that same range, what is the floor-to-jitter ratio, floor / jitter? 3.8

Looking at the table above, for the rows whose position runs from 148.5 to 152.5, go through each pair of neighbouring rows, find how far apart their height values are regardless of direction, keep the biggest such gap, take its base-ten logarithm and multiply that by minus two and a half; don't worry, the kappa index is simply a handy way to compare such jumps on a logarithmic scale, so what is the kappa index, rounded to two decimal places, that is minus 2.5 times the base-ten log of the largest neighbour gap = -0.41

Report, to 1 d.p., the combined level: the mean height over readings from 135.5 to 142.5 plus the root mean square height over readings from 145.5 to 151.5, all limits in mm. 17.9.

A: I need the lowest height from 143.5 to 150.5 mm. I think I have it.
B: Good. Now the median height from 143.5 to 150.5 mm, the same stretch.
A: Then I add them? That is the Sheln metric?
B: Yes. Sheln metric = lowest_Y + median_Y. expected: 18.8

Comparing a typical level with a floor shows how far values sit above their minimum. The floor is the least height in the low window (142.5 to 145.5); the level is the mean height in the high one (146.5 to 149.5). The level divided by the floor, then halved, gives 0.53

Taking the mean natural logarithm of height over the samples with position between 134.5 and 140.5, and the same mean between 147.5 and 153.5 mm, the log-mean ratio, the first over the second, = 1.02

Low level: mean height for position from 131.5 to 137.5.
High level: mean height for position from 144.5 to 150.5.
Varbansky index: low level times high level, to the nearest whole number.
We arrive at 91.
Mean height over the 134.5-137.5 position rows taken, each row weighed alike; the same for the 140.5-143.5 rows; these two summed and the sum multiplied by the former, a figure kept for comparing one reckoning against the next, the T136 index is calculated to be 148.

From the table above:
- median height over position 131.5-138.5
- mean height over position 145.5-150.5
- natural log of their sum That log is 2.92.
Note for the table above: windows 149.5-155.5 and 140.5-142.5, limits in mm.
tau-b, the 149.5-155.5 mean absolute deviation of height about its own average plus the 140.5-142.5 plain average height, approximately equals 10.0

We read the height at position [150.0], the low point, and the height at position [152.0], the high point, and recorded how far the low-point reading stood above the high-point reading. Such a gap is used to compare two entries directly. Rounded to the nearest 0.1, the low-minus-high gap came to 2.0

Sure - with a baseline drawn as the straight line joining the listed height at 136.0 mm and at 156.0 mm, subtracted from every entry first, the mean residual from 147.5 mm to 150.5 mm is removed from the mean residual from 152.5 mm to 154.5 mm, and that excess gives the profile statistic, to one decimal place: -3.4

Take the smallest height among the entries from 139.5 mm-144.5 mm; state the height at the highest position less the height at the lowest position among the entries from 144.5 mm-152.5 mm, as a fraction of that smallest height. -0.39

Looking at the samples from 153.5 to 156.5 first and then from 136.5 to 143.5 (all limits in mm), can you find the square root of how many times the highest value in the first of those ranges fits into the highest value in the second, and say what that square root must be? 1.46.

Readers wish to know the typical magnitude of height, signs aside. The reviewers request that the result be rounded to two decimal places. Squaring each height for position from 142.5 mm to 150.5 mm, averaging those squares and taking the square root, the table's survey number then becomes 9.80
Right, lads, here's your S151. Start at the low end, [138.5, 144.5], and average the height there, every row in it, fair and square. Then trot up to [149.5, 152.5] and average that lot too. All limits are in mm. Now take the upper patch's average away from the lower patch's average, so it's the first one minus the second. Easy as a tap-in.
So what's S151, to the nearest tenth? 1.0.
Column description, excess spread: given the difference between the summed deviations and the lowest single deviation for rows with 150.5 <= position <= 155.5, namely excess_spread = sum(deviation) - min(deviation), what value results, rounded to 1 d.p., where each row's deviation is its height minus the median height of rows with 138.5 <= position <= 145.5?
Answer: -10.3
